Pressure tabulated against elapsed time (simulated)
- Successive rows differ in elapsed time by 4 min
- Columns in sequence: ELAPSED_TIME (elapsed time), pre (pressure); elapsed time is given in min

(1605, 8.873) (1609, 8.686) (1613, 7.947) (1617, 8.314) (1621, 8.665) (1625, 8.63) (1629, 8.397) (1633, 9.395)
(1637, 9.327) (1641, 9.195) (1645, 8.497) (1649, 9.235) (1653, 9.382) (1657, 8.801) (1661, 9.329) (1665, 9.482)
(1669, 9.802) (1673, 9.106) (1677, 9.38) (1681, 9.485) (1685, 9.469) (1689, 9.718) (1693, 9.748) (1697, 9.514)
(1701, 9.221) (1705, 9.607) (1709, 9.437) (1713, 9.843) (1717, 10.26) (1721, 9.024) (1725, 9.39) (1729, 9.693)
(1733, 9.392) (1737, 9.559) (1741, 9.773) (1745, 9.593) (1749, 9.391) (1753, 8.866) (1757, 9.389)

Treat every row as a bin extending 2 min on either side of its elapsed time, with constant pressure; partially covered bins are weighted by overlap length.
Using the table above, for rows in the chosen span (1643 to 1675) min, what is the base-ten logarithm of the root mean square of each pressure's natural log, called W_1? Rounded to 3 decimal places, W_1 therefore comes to 0.346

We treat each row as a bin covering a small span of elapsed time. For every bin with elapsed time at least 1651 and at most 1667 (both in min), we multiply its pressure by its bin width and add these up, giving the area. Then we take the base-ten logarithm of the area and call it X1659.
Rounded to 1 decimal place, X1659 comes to 2.2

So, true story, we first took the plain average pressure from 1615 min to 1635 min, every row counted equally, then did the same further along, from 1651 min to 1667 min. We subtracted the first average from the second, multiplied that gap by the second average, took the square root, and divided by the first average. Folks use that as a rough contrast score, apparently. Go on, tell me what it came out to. 0.264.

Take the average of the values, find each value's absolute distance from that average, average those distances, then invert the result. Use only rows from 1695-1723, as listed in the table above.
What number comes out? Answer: 3.4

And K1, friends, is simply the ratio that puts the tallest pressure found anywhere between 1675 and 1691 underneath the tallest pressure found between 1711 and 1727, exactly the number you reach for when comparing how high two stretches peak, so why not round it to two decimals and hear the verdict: 1.06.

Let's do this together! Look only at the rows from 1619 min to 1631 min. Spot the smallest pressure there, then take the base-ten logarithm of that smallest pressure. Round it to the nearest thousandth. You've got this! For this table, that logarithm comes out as 0.924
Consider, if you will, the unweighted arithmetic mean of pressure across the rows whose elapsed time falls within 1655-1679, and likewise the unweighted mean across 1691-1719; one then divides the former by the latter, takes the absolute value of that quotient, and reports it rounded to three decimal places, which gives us 0.964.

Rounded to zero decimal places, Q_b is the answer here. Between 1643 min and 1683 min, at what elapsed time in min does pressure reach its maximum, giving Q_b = 1669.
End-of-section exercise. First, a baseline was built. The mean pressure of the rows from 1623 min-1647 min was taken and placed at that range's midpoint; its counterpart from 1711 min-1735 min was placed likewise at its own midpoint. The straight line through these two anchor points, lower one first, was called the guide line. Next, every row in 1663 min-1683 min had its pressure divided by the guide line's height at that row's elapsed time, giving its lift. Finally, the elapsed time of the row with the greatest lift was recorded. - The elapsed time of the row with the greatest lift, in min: 1669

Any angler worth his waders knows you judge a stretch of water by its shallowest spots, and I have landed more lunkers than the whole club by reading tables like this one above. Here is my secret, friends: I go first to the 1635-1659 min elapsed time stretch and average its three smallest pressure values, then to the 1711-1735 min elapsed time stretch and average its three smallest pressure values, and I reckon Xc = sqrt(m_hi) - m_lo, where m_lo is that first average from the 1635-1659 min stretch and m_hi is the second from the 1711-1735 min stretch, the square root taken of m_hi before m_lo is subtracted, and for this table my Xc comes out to -5.79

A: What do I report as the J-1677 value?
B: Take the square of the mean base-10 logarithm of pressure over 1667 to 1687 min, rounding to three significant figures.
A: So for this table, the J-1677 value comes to 0.951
